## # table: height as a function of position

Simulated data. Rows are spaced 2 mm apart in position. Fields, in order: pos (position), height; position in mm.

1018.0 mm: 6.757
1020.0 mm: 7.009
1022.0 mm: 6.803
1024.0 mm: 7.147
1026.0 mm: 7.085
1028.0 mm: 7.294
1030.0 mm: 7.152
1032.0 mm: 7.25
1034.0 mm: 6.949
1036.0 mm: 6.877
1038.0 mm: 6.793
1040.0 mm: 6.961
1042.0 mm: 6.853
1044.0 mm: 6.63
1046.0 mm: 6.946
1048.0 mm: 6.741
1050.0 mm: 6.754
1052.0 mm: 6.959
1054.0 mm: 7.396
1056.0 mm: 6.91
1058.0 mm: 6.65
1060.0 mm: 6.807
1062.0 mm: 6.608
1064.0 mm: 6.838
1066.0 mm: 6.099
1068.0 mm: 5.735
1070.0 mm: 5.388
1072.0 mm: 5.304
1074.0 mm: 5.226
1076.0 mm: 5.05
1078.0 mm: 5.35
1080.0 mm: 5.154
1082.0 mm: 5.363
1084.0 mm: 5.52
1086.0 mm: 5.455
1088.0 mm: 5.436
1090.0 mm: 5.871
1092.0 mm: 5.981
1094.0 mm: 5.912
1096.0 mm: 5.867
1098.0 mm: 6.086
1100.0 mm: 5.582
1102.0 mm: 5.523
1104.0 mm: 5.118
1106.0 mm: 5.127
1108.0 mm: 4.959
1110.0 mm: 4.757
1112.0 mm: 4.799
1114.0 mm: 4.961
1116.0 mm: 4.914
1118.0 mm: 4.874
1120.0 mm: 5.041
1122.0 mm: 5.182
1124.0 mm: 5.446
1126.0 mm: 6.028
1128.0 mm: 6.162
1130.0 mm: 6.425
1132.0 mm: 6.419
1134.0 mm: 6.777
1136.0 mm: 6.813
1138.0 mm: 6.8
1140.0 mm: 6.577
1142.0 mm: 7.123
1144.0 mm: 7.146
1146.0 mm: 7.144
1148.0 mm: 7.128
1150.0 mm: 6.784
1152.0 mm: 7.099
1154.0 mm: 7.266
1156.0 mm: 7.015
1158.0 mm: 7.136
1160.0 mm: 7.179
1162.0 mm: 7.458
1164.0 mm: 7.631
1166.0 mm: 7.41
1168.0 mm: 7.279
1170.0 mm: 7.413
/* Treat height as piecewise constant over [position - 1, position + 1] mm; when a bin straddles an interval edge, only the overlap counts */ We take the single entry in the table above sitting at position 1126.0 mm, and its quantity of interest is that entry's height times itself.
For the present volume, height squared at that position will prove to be 36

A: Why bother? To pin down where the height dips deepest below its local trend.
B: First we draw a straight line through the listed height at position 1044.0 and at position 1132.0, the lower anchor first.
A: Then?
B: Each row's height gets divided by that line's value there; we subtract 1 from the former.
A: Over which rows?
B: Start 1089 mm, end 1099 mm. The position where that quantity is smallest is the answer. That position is 1090.0 mm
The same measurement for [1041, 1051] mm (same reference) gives 1044.0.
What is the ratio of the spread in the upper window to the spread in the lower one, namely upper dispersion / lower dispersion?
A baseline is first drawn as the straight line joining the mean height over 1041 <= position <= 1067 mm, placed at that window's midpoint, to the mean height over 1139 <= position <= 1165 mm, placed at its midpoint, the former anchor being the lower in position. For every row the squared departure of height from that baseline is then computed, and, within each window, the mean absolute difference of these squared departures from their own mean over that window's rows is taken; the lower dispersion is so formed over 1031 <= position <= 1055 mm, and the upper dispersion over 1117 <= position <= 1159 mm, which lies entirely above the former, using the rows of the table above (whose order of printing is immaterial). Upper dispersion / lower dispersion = 12.3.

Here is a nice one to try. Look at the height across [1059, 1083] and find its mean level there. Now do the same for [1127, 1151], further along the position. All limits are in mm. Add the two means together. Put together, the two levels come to 12.5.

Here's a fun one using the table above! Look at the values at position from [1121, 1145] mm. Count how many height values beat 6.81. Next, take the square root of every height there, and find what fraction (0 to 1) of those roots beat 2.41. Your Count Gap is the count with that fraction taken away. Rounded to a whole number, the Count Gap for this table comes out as 2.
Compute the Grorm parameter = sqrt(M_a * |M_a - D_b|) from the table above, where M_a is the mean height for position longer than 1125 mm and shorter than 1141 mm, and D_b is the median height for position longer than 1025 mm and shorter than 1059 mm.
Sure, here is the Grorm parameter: 1.7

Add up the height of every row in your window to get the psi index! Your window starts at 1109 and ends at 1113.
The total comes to 10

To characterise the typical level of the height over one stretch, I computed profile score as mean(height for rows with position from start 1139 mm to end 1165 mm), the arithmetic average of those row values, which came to 7.13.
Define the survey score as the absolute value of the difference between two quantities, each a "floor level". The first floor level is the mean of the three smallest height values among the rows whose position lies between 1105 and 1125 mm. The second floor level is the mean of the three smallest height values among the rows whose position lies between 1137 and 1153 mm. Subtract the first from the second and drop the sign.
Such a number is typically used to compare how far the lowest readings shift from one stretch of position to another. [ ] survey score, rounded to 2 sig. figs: 1.9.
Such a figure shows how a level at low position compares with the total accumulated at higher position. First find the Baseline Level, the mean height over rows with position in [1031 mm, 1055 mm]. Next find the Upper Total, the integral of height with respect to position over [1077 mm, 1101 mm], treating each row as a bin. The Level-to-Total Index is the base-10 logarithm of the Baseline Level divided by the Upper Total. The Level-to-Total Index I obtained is -1.29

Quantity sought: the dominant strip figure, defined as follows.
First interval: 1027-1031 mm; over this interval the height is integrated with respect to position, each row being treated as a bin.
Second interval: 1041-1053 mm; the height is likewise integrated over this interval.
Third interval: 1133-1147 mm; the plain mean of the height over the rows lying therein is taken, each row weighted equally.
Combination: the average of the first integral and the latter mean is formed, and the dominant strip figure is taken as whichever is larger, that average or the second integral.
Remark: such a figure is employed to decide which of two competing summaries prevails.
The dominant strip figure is 82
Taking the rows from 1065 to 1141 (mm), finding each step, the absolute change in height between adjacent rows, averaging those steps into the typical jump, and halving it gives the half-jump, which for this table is 0.091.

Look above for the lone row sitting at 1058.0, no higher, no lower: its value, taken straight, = 6.65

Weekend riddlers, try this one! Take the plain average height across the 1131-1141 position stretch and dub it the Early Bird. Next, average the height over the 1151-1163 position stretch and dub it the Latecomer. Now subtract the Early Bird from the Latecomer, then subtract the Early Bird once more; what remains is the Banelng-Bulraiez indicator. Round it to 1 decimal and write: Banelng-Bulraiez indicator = -6.2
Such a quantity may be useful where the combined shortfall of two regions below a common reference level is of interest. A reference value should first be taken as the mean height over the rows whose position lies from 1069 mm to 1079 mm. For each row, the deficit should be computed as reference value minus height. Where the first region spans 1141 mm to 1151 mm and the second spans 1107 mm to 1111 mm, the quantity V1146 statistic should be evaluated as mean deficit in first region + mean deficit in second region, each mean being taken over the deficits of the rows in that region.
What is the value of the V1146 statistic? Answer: -1.4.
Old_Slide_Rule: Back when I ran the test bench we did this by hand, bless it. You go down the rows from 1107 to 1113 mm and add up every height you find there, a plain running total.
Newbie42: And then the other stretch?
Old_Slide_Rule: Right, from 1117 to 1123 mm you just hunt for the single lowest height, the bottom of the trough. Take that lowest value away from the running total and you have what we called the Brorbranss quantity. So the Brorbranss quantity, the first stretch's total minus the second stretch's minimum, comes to 9.6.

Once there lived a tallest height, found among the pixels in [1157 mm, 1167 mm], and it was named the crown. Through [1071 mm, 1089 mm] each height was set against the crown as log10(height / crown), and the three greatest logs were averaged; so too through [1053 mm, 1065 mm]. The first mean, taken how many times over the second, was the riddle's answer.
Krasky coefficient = 4.2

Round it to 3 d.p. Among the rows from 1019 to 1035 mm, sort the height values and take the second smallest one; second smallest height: 6.949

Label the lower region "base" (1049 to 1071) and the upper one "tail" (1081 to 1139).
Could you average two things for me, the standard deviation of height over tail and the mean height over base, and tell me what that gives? 3.59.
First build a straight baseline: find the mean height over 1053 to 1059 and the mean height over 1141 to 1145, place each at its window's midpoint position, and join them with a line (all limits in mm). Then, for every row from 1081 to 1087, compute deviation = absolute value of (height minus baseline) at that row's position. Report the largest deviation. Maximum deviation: 1.67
